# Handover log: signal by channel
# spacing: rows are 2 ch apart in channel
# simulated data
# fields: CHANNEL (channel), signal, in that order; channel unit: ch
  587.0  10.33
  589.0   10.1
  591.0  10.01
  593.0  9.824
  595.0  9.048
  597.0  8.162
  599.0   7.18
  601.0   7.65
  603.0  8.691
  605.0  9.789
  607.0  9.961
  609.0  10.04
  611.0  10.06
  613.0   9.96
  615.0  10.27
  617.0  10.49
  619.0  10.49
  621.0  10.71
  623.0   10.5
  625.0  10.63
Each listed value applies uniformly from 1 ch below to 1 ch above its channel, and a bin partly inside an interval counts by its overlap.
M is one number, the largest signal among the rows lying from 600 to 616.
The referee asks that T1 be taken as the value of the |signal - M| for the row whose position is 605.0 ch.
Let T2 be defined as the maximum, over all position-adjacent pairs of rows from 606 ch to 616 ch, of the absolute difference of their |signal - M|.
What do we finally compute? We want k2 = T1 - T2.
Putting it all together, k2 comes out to 0.2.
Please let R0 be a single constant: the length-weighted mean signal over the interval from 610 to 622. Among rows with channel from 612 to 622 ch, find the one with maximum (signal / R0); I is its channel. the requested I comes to 621.0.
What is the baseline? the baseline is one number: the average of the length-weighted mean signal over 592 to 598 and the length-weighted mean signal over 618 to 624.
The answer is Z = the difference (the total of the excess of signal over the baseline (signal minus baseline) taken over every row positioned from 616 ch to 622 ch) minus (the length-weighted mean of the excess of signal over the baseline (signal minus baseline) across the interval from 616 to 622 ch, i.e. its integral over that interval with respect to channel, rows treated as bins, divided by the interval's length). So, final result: 1.5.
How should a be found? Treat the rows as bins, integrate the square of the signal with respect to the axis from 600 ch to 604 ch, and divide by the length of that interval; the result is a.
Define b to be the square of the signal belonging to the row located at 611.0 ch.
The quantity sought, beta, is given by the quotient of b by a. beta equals 1.51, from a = 67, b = 101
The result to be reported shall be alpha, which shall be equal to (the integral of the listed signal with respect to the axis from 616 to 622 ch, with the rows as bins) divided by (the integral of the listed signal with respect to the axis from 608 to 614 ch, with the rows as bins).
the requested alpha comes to 1.05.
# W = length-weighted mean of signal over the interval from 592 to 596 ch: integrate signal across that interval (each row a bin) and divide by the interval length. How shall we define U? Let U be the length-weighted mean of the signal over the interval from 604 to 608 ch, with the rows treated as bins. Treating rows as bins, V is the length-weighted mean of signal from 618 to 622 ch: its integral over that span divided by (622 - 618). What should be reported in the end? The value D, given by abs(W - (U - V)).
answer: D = 10.2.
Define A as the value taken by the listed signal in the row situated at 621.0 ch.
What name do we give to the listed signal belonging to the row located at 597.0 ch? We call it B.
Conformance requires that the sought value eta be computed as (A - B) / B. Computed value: 0.3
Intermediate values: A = 10.71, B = 8.162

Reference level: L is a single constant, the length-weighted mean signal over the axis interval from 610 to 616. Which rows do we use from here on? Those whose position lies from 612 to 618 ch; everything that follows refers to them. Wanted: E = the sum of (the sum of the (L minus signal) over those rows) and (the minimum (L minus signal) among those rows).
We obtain -1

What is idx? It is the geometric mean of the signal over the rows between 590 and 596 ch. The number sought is 9.6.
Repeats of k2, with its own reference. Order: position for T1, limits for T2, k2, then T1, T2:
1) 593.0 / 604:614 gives 0.3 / 0.45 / 0.17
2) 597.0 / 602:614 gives 1.0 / 2.11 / 1.10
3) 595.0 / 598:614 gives 0.1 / 1.22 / 1.10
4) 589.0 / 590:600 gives -0.8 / 0.17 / 0.98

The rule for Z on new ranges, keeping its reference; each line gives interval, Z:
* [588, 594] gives 0.4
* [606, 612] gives 0.5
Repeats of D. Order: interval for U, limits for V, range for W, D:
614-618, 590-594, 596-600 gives 7.2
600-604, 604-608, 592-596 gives 11.1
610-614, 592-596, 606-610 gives 9.4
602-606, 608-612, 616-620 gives 11.3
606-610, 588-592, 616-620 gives 10.5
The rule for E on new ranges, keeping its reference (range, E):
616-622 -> -2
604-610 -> 1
